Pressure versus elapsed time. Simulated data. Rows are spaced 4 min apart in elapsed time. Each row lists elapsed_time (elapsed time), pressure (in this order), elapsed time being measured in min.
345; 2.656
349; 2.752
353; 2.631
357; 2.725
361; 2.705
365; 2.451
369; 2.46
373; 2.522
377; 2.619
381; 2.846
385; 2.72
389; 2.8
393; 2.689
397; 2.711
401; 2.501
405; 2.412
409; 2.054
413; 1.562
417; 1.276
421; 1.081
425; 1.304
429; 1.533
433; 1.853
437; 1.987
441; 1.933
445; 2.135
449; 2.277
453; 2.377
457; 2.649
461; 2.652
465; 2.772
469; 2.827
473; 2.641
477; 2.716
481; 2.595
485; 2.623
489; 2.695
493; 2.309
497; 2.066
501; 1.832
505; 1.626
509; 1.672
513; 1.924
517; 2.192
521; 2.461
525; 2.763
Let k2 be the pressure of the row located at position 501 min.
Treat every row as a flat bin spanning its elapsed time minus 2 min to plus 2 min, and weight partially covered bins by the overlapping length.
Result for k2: 1.832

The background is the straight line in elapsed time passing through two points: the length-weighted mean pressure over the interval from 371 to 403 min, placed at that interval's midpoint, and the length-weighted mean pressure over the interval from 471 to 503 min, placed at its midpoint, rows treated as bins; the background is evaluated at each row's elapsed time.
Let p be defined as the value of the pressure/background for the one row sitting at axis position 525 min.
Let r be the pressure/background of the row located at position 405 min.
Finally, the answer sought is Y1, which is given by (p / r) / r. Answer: 1.4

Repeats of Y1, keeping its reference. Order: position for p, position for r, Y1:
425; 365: 0.6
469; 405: 1.4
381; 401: 1.2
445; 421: 4.8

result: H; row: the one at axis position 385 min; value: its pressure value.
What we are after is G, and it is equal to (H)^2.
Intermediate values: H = 2.72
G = 7.4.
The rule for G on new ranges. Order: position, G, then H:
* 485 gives 6.9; 2.623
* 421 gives 1.2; 1.081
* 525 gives 7.6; 2.763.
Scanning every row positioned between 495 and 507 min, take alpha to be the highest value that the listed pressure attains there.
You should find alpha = 2.066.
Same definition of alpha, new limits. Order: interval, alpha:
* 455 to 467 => 2.772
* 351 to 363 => 2.725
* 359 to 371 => 2.705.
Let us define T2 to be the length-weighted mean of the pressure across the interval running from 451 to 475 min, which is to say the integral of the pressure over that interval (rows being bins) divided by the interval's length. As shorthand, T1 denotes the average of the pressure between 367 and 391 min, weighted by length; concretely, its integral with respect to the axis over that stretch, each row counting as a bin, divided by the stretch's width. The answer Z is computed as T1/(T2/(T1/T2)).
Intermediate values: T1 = 2.7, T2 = 2.65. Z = 1.01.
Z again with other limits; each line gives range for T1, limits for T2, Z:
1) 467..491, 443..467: 1.17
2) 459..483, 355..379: 1.10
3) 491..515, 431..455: 0.83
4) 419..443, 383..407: 0.37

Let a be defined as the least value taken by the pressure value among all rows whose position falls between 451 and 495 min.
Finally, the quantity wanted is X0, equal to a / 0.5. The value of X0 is 4.6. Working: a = 2.309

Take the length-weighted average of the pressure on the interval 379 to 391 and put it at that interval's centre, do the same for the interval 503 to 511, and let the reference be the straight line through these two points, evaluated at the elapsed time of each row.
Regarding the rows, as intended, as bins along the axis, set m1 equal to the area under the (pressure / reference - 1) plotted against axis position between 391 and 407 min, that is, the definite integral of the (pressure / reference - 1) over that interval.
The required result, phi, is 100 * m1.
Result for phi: -49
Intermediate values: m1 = 0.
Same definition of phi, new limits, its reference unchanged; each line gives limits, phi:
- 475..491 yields 671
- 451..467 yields 396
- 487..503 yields 416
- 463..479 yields 608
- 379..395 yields -4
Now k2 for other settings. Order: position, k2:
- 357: 2.725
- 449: 2.277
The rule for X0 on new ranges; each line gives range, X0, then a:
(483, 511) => 3.3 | 1.626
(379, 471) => 2.2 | 1.081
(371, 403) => 5.0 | 2.501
